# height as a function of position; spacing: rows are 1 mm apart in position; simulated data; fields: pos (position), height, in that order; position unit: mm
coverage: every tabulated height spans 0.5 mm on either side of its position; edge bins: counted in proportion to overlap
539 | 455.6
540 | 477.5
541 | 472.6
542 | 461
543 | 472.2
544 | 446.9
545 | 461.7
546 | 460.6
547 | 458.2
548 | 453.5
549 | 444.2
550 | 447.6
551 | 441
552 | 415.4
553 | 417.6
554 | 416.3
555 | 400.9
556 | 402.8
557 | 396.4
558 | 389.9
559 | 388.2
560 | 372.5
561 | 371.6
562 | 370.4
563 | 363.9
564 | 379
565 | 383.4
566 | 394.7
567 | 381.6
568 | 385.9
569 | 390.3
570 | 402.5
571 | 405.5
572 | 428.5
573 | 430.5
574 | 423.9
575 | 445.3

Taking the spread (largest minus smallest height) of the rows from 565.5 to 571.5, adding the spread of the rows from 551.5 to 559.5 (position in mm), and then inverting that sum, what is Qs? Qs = 0.019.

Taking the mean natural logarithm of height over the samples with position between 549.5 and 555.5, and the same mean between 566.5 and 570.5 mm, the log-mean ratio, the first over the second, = 1.01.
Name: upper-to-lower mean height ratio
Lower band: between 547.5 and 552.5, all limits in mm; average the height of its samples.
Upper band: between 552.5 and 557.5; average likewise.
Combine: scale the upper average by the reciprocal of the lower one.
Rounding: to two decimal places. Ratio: 0.92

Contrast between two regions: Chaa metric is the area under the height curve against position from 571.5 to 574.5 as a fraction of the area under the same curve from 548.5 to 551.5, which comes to 0.96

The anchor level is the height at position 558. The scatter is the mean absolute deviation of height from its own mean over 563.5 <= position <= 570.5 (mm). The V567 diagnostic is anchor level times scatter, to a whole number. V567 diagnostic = 2551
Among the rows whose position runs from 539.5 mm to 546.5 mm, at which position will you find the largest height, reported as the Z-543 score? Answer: 540 mm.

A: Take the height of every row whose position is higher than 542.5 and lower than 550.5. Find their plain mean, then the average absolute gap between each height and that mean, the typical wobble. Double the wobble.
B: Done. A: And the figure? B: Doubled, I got 15.1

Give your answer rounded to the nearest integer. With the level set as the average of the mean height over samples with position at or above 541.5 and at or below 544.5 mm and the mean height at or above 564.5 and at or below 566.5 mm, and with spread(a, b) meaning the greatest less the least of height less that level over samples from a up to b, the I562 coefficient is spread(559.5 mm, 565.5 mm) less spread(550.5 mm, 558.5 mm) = -32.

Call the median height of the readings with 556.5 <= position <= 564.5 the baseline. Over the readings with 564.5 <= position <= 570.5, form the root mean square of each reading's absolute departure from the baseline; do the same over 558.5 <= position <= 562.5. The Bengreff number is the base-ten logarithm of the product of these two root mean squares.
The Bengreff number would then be 2.06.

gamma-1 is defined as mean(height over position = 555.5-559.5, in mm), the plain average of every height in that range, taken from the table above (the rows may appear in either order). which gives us 394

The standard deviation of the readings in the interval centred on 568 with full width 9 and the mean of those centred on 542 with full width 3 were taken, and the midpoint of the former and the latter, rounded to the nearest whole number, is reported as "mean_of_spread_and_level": 242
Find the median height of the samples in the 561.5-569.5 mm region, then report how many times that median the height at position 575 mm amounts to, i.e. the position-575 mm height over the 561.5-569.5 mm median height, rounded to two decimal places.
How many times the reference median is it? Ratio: 1.16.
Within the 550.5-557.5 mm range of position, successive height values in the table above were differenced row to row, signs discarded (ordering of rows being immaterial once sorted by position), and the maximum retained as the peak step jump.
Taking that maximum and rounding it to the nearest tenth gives 25.6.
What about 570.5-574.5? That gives 23.0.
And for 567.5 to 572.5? 23.0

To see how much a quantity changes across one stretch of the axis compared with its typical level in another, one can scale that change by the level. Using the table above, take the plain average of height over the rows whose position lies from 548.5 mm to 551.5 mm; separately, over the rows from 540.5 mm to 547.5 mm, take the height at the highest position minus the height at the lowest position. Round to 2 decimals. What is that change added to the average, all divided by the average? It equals 0.97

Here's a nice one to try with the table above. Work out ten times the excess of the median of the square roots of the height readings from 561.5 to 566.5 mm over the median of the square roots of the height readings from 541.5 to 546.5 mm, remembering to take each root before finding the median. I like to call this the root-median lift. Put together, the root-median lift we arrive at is -20.0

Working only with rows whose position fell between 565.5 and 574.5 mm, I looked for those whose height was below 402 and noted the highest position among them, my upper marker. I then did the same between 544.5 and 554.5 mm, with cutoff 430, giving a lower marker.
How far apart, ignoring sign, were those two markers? 15 mm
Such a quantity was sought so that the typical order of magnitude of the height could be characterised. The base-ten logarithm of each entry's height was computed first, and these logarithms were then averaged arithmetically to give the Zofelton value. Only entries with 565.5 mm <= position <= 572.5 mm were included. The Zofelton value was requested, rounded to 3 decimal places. 2.600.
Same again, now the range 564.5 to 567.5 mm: 2.587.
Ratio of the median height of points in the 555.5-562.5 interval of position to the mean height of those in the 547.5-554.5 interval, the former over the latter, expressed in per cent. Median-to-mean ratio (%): 89.5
